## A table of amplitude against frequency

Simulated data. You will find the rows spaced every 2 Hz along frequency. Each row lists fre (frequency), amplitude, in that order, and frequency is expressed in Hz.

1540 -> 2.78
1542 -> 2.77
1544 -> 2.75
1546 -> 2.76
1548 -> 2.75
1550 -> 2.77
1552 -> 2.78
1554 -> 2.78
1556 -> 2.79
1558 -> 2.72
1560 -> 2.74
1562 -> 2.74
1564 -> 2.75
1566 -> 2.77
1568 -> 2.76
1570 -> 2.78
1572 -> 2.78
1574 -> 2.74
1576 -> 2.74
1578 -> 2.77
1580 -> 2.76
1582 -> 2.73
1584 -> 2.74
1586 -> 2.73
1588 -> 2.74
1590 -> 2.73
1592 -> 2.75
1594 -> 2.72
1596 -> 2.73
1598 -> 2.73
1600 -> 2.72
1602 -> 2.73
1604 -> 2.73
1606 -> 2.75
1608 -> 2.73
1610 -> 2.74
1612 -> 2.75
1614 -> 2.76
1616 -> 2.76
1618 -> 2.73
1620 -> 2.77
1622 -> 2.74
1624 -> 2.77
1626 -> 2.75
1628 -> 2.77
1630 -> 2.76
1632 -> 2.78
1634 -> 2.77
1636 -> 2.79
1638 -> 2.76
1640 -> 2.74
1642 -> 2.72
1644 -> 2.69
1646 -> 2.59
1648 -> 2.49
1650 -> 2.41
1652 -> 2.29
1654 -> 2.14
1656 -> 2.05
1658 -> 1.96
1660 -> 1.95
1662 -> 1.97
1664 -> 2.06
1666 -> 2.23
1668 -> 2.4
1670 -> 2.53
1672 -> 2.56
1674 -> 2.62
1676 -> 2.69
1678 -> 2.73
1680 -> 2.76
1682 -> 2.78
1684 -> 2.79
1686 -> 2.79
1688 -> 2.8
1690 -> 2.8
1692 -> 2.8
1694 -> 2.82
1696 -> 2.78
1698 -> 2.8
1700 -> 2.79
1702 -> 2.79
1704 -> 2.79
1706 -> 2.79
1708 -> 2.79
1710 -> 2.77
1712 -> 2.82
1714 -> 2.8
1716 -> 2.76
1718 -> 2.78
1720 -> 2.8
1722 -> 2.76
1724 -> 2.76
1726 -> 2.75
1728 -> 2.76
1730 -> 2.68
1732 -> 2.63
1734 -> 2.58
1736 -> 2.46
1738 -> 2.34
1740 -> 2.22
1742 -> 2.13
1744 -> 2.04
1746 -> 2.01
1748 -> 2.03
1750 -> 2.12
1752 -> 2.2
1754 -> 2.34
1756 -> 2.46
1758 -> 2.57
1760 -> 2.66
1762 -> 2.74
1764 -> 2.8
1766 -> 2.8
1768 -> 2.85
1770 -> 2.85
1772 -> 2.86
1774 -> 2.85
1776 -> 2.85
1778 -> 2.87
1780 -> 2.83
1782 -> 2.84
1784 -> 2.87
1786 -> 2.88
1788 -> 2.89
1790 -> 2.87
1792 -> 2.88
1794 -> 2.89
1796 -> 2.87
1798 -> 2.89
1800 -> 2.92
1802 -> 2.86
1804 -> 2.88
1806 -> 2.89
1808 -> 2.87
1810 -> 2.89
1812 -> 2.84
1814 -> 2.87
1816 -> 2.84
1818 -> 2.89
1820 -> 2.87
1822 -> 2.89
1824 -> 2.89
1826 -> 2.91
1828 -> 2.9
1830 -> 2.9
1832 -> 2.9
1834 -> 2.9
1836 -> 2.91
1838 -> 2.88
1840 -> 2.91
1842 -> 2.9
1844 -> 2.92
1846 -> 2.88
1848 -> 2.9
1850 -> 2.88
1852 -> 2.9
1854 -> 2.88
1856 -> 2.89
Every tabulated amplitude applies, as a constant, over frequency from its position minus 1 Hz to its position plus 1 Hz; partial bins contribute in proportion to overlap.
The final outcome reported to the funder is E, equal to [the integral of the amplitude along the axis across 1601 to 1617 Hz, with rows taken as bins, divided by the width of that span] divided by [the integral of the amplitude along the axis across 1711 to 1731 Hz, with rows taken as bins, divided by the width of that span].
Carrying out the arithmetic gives 0.99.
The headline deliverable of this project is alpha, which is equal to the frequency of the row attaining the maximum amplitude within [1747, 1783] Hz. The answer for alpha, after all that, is 1778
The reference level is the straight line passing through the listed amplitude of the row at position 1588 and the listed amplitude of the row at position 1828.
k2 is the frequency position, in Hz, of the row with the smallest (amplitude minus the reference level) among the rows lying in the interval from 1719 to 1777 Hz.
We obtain 1746 Hz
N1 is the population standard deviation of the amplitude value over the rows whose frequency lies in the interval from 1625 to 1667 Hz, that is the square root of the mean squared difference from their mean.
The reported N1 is 0.32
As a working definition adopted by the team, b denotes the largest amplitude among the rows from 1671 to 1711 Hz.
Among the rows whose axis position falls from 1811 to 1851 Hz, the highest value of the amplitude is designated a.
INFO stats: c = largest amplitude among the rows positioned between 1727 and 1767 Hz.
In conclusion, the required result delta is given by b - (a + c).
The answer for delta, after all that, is -2.90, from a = 2.92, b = 2.82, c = 2.8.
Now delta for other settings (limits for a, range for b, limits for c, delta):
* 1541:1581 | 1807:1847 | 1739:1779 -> -2.74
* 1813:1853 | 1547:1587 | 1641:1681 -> -2.89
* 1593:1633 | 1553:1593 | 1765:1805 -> -2.91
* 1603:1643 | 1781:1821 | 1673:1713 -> -2.69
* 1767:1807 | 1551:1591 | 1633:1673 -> -2.92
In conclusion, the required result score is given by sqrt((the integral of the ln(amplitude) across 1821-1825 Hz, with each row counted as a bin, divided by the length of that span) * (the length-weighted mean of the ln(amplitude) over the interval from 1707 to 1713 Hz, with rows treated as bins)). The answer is 1.04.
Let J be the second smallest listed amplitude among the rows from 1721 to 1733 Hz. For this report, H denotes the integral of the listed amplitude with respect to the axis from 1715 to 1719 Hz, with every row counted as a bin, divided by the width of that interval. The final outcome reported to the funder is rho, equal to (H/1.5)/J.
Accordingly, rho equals 0.69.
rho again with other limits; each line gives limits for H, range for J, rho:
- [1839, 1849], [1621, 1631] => 0.70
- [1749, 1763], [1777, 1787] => 0.57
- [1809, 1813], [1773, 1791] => 0.67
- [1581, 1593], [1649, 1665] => 0.93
